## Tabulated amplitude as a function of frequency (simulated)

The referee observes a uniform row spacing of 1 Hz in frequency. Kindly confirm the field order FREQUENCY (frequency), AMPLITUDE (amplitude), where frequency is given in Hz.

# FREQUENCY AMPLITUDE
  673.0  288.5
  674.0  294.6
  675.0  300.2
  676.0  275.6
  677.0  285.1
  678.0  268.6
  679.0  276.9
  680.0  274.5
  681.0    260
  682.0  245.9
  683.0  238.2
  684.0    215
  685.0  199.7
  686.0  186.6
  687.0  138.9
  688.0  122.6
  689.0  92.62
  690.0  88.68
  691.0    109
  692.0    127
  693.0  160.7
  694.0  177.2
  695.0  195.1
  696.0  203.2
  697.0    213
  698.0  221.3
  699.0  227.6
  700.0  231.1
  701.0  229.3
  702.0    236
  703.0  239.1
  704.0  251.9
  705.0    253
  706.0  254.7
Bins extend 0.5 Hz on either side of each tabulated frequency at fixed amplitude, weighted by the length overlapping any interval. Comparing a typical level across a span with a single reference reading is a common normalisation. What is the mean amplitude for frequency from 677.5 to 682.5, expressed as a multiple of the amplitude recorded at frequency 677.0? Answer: 0.9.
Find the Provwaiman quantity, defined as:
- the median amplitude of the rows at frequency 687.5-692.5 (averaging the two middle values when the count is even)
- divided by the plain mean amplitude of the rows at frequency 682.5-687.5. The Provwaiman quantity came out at 0.56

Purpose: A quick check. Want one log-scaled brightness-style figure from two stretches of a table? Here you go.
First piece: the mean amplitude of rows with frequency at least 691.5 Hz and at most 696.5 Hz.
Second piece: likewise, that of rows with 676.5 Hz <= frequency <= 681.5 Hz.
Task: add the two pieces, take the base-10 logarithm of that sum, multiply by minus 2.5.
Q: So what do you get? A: -6.62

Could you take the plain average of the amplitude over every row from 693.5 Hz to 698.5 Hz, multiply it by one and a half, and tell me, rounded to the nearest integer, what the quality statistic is 303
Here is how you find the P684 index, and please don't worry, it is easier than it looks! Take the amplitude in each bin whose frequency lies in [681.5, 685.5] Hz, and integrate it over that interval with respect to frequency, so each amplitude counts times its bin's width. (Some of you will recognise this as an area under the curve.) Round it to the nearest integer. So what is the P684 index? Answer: 899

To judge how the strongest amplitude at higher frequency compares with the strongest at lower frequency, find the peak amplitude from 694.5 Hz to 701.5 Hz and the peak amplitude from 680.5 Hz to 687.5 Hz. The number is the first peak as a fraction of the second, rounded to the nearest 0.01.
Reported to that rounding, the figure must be 0.89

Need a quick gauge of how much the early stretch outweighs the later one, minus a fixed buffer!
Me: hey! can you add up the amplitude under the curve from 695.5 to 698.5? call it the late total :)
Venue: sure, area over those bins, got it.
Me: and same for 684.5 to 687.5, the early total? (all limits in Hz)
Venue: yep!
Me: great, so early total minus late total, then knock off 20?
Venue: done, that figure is -132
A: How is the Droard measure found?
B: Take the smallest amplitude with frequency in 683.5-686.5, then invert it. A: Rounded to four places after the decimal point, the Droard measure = 0.0054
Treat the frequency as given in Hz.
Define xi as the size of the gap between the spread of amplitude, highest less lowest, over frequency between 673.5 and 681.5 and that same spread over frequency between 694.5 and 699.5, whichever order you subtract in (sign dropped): 8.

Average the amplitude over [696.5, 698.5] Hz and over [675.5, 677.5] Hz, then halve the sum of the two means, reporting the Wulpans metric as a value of 249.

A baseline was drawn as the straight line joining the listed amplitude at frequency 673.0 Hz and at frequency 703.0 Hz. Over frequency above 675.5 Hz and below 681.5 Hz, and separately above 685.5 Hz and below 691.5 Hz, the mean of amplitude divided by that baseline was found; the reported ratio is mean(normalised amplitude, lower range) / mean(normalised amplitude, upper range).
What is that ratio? 2.10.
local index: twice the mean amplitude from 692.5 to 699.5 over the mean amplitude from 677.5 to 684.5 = 1.6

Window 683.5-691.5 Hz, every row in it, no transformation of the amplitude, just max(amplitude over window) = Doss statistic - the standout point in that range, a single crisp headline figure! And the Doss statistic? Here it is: 215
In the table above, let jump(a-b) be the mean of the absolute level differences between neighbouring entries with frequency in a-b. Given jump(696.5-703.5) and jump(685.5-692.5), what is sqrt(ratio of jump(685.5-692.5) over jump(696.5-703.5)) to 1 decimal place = 2.1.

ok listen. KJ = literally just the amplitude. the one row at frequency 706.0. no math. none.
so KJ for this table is 254.7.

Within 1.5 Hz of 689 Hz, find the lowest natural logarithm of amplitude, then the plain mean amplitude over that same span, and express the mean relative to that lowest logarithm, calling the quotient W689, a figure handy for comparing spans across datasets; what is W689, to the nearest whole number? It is 23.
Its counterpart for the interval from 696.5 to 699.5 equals 41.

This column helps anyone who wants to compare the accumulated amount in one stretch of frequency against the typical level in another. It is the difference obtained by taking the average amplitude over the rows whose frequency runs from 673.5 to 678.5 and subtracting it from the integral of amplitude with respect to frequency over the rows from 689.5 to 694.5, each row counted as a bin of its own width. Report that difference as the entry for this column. 378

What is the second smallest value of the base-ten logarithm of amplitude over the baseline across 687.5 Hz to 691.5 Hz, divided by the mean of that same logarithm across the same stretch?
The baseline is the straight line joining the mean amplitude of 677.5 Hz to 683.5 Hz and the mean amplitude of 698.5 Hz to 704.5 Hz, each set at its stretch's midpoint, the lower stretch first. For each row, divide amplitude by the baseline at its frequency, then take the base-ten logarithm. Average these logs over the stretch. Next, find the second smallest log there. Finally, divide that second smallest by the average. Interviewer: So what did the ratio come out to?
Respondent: 1.1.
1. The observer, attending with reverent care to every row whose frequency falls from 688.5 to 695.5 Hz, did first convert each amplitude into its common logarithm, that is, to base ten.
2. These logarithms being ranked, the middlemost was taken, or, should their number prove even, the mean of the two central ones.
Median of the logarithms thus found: 2.10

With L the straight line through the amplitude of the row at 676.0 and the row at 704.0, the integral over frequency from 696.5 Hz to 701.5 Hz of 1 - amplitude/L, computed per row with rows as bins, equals 0.6 Hz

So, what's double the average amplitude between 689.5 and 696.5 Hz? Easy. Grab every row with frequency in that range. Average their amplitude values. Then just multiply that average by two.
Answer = 303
